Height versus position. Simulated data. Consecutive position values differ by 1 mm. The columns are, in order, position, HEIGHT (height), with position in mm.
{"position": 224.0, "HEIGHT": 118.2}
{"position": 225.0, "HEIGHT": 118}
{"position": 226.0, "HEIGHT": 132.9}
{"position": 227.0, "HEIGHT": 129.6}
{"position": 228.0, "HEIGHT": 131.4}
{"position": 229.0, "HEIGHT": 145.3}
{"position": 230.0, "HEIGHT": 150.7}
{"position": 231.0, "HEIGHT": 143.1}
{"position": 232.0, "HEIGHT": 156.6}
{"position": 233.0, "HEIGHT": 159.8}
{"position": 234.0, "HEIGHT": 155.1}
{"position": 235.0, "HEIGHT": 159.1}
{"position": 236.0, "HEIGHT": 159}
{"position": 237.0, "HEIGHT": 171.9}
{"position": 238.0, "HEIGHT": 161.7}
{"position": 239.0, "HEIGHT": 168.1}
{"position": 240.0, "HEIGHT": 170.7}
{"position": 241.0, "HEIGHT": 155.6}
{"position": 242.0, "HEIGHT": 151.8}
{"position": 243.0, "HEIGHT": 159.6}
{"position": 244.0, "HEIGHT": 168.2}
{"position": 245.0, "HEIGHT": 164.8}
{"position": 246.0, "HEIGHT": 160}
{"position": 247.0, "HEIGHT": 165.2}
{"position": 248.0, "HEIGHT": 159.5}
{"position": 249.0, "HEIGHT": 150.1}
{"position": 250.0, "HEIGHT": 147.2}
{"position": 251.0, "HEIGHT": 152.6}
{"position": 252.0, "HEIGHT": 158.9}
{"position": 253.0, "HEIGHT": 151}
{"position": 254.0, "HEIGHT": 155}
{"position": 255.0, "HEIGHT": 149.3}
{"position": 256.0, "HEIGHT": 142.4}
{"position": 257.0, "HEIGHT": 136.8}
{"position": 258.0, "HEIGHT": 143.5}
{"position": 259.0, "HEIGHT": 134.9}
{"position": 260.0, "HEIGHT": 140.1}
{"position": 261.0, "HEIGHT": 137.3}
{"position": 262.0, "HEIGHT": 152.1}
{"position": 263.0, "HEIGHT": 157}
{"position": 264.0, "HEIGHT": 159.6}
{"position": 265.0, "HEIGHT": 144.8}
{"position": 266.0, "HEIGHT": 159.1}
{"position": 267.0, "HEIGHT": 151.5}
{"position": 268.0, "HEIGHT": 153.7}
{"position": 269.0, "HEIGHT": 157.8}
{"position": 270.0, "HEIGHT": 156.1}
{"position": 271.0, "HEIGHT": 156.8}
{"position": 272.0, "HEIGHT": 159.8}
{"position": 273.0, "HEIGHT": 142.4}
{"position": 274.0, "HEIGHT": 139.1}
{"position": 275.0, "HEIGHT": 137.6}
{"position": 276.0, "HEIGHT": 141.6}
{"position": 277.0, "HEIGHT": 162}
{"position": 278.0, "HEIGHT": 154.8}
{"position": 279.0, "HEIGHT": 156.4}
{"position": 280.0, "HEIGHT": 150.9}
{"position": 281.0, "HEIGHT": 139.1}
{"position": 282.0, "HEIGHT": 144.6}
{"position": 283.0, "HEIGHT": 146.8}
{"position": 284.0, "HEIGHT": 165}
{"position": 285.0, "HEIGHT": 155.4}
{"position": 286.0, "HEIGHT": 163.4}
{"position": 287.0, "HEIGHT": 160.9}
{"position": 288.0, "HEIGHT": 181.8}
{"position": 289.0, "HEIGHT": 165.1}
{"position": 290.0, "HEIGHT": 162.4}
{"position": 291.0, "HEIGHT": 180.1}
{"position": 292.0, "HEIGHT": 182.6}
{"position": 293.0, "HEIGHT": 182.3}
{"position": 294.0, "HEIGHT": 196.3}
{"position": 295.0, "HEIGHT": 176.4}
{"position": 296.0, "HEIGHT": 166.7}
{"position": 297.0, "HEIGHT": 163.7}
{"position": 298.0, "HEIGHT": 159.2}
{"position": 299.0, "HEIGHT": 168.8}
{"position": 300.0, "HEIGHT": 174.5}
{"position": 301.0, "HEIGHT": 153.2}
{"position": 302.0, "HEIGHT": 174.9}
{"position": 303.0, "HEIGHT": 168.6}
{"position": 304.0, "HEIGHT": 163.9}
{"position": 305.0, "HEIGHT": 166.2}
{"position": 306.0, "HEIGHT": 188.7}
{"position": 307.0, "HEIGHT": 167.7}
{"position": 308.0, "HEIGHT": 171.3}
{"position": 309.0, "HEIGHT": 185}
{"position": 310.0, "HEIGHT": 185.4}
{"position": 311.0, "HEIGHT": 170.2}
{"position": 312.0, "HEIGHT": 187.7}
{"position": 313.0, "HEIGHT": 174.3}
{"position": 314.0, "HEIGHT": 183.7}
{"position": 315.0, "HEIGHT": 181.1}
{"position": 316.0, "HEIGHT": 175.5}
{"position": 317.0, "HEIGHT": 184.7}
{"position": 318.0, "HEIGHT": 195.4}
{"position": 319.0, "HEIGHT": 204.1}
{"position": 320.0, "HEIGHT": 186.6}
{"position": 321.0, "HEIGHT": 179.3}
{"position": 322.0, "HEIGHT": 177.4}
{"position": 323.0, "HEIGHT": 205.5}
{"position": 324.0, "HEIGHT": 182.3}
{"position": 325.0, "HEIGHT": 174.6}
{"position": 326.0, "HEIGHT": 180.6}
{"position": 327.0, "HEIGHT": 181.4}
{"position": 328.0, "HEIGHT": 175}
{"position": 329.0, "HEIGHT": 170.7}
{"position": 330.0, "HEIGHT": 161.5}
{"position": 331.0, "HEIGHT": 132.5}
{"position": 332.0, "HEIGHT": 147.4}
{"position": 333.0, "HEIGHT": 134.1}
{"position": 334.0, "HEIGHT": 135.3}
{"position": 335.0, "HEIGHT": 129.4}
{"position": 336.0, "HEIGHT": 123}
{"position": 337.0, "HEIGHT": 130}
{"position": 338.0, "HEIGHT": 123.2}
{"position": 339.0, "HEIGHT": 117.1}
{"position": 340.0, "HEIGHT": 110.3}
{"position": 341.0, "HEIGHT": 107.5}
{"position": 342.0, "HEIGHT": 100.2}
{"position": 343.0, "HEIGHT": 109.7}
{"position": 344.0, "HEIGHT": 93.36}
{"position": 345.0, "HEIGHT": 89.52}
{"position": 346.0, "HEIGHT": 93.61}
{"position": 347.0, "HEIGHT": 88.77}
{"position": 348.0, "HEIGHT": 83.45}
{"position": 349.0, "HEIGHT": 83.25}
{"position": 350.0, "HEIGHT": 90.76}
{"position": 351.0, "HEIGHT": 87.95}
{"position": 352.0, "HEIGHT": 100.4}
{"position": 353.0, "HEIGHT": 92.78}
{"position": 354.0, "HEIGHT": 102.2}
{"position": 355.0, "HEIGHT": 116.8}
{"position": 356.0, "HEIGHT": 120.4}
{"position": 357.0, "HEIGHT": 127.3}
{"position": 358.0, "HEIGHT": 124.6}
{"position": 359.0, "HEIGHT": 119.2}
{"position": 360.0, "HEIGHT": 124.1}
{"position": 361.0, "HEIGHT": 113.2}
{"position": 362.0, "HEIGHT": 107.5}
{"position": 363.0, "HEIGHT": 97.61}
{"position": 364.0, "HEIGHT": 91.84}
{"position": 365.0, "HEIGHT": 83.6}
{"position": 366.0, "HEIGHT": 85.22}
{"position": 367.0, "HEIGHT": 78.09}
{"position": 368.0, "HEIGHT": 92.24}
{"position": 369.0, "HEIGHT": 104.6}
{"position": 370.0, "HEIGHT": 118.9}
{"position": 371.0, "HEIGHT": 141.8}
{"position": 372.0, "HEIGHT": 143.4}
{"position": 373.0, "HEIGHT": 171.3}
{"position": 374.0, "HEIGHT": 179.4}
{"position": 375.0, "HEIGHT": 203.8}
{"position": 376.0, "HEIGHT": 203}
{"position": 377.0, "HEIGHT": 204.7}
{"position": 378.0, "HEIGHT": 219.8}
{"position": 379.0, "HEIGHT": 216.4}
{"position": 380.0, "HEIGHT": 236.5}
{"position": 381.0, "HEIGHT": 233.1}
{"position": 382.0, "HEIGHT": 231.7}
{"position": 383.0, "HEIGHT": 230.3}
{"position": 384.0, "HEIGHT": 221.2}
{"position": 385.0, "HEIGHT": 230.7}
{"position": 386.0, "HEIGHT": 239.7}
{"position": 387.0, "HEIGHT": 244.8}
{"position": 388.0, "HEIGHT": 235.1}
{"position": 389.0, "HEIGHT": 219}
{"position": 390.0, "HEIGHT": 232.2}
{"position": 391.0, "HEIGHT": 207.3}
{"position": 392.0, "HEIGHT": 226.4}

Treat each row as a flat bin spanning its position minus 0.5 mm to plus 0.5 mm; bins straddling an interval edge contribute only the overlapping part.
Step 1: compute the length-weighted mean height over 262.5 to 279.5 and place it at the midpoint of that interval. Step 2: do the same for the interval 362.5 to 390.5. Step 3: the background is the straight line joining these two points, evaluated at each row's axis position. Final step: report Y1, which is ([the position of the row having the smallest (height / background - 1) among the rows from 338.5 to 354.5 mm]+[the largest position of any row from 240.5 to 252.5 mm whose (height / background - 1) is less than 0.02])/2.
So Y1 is 299.5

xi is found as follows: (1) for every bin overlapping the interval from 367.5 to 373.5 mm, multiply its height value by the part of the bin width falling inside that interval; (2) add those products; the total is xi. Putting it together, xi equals 772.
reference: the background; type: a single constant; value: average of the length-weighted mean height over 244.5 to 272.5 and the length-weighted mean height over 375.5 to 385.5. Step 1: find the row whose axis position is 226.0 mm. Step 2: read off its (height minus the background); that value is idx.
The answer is -54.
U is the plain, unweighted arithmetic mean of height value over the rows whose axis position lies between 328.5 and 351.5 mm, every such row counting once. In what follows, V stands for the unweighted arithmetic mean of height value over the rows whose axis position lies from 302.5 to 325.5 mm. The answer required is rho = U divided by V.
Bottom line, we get 0.64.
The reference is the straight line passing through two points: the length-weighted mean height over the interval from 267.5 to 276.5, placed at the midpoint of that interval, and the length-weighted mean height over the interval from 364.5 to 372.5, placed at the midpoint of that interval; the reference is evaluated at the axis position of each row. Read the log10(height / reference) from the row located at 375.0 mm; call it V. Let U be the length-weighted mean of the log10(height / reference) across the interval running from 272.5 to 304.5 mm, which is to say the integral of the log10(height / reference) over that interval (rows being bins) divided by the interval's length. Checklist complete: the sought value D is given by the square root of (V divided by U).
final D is 2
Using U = 0.055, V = 0.296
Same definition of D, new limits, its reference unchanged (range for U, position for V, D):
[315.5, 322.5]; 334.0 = 1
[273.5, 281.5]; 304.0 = 8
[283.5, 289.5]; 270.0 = 1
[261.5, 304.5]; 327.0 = 2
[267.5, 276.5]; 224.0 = 15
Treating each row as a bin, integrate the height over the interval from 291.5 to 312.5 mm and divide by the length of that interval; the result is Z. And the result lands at 174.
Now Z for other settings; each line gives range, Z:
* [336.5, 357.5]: 103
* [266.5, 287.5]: 152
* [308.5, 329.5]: 183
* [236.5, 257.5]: 157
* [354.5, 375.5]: 121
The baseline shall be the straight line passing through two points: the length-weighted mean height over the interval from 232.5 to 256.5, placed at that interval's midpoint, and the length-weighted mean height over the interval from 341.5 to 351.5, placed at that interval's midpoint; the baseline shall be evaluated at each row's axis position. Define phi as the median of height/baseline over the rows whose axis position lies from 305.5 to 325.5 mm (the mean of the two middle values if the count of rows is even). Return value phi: 1.6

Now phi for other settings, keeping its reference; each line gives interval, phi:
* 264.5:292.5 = 1.1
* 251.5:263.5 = 1.0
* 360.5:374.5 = 1.3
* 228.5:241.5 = 1.0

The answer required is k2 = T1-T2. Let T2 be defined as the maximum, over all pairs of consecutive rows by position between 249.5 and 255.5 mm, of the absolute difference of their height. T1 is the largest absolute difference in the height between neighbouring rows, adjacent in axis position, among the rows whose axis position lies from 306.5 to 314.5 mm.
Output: 10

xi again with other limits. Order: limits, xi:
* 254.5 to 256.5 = 292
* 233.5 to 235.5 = 314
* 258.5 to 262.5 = 564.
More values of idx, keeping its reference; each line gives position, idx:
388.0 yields 48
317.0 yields -3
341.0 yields -80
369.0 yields -83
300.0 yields -13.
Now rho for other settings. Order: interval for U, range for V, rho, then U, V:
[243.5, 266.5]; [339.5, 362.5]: 1.46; 152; 104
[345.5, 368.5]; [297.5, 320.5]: 0.57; 100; 177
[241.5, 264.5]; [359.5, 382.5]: 1.00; 152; 151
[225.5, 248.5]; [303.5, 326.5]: 0.86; 156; 181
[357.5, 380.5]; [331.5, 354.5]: 1.32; 142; 108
